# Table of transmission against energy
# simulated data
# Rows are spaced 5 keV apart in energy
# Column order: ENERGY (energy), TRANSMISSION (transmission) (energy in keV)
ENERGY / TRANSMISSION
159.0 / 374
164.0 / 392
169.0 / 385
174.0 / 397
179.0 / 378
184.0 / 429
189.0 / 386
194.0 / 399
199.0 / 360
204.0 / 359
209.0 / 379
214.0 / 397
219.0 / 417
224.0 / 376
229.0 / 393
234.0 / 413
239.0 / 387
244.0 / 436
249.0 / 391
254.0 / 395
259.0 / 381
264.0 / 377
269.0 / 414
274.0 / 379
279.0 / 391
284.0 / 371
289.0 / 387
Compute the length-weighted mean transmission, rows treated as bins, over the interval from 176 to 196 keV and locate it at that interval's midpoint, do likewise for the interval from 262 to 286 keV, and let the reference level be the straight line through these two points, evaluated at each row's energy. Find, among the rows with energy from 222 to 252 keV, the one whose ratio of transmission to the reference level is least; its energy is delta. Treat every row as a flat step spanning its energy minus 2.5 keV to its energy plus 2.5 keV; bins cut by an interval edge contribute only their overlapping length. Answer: 224.0 keV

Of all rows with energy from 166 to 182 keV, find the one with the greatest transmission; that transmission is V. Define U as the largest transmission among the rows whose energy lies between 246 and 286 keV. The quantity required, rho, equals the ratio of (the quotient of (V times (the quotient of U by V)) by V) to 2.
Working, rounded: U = 414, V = 397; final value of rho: 0.52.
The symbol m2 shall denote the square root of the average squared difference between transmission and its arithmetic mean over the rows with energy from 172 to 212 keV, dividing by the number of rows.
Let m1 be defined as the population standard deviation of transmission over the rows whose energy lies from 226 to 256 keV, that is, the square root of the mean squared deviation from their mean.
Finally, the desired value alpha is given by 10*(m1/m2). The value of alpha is 8.0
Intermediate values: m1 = 17.1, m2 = 21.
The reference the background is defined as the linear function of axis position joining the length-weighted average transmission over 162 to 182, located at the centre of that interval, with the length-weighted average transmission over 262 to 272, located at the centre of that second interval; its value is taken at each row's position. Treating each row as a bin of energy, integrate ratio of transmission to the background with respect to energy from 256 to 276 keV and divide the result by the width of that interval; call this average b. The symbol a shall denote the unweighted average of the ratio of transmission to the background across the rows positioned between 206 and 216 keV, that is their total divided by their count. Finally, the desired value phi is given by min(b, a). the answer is 0.98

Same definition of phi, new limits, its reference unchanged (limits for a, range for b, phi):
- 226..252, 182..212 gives 0.99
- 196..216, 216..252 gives 0.95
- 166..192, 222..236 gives 1.00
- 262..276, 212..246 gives 0.99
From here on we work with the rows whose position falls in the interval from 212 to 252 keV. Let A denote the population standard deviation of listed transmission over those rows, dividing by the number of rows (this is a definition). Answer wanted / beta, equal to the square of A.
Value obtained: 328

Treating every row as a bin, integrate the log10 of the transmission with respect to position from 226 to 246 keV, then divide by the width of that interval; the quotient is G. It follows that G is 2.61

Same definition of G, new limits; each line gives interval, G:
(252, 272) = 2.59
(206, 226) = 2.59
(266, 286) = 2.59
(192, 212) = 2.57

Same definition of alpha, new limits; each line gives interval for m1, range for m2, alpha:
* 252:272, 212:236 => 9.8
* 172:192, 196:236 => 9.4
